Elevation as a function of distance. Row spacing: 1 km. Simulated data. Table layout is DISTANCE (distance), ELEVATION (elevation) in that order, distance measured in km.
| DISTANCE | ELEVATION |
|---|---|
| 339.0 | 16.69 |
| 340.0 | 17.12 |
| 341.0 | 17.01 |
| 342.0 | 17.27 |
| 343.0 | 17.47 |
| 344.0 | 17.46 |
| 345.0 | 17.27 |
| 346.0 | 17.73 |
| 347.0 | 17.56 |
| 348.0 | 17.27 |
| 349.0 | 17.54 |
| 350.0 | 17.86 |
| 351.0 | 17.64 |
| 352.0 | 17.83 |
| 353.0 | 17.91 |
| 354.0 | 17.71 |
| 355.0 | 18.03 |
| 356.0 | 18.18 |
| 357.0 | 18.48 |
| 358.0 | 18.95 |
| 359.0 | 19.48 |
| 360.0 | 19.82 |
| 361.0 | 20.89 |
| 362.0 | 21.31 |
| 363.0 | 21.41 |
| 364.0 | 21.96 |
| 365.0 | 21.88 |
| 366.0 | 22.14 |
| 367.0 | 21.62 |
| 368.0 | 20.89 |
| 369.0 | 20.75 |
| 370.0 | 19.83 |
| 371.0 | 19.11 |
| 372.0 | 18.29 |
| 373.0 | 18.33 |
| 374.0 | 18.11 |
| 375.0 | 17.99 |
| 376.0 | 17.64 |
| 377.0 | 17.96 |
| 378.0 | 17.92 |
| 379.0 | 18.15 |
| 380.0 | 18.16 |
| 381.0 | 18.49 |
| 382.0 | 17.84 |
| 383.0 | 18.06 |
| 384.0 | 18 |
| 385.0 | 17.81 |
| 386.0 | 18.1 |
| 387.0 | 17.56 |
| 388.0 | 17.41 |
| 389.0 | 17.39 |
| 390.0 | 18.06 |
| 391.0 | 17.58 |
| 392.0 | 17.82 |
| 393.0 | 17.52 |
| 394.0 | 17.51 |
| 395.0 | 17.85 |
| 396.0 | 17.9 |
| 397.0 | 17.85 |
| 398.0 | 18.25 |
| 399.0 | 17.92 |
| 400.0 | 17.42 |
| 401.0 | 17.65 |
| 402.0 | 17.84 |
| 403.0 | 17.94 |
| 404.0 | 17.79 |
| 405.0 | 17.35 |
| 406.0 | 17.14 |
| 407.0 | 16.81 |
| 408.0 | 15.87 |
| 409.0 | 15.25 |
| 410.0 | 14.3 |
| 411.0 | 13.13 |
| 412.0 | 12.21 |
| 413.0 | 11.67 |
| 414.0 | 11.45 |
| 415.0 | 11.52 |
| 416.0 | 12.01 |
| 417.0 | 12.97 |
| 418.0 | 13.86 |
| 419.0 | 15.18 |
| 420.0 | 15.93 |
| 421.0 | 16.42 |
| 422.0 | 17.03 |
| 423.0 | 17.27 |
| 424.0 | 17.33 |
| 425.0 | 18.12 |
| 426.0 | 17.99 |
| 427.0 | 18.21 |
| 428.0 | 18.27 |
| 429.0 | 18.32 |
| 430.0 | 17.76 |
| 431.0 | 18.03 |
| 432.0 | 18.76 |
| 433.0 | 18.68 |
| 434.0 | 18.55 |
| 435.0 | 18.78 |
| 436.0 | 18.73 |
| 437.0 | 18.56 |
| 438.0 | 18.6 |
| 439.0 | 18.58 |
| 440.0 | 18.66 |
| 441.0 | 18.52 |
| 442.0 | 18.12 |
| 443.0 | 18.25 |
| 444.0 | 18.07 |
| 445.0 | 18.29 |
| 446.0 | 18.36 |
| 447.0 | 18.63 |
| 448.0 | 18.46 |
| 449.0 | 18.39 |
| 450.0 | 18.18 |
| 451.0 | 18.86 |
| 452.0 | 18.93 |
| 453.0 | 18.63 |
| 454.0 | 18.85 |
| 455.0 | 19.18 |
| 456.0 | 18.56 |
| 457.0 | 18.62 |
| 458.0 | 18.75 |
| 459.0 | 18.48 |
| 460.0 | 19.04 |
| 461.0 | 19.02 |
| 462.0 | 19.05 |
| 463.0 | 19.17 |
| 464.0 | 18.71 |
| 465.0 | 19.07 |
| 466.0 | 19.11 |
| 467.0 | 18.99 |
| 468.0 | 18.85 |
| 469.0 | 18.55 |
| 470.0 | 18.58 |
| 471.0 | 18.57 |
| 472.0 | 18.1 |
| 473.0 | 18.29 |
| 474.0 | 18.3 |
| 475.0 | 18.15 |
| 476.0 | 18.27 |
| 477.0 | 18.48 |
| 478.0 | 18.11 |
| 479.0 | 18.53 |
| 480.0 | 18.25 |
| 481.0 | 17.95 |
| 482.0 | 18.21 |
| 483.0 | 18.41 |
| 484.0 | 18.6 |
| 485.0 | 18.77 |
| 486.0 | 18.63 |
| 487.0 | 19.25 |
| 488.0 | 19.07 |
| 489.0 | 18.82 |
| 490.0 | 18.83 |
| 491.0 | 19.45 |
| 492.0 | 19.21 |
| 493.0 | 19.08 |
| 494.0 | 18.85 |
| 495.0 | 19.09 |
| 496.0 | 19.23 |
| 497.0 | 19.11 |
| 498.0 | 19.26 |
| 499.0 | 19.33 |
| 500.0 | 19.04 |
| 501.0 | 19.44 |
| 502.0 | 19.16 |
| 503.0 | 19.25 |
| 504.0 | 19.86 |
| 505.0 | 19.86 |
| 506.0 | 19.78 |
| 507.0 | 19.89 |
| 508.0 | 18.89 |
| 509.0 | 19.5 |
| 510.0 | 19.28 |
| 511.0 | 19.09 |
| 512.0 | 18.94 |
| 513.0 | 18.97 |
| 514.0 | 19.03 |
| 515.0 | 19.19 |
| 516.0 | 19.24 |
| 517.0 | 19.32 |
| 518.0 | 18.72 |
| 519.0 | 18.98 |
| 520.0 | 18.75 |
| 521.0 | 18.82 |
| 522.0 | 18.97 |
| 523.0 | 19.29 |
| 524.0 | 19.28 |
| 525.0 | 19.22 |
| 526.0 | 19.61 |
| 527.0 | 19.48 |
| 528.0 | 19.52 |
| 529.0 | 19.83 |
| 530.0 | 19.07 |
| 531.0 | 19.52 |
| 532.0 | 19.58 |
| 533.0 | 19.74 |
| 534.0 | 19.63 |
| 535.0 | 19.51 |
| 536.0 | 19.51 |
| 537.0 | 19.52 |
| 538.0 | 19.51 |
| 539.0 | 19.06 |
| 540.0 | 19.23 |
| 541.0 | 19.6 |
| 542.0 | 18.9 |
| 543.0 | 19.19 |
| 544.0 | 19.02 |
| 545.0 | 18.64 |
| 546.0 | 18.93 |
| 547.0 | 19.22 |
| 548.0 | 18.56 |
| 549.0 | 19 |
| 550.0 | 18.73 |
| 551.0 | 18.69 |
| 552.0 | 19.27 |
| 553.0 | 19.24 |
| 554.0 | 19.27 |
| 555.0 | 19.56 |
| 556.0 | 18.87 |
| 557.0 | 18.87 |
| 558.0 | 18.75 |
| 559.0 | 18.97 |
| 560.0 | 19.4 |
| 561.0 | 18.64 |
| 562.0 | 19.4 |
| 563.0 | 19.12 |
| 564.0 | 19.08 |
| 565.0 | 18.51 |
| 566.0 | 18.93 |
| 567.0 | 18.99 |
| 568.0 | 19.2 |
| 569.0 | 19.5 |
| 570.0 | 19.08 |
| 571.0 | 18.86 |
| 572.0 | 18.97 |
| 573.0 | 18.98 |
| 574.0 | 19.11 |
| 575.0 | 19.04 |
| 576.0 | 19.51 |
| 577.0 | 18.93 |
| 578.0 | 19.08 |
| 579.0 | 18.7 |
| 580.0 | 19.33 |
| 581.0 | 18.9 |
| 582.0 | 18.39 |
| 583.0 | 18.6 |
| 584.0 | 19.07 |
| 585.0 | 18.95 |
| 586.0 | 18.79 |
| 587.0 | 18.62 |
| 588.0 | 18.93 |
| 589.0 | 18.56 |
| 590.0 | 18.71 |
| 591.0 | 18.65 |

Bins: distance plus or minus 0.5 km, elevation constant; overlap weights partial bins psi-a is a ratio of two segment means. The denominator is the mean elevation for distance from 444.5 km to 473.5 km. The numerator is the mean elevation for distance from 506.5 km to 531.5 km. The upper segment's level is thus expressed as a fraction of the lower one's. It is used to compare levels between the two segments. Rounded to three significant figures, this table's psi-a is 1.03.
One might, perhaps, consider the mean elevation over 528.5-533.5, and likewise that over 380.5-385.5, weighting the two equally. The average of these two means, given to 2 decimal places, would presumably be 18.79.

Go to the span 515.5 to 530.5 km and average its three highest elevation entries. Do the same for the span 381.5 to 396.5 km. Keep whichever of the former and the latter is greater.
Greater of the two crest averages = 19.7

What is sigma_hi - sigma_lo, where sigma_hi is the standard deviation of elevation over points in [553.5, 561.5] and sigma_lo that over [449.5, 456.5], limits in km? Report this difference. 0.01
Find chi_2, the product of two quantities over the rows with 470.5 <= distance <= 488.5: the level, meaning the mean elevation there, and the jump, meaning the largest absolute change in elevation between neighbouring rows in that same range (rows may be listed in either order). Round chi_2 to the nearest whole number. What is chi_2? 11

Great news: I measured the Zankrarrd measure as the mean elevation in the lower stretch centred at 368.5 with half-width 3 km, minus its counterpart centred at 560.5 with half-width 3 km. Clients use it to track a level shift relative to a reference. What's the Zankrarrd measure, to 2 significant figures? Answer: 1.7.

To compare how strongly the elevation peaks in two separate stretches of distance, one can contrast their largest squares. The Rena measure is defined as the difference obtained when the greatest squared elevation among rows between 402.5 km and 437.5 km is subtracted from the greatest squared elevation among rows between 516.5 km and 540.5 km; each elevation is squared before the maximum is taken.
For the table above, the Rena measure 41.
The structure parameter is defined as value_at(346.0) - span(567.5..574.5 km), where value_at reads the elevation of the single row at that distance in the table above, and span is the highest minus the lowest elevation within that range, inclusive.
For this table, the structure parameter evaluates 17.1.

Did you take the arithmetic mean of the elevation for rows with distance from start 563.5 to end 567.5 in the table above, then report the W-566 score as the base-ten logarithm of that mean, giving 1.28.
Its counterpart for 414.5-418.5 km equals 1.10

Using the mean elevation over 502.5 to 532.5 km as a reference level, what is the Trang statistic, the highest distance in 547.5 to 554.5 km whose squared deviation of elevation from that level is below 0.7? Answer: 554.0 km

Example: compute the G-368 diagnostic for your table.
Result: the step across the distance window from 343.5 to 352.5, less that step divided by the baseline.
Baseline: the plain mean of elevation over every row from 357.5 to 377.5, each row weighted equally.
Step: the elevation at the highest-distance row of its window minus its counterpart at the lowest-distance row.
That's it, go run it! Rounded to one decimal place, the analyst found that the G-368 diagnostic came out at 0.4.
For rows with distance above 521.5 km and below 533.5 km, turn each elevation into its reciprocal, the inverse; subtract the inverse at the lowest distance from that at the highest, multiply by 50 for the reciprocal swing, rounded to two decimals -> -0.10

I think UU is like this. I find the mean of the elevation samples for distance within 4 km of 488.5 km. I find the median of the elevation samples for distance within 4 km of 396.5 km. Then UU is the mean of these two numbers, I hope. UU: 18.4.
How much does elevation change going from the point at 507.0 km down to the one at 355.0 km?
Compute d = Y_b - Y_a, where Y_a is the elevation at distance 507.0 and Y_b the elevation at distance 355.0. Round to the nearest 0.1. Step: -1.9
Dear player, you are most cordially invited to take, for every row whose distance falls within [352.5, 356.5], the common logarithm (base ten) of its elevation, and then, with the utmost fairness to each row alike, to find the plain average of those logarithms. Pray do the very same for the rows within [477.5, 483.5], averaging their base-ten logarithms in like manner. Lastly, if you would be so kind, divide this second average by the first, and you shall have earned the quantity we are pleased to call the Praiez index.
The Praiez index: 1.01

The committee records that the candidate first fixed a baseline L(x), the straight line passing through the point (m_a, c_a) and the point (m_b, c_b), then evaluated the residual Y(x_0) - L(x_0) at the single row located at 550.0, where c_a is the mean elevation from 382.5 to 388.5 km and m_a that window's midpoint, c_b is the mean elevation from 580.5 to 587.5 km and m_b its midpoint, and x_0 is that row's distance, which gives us 0.13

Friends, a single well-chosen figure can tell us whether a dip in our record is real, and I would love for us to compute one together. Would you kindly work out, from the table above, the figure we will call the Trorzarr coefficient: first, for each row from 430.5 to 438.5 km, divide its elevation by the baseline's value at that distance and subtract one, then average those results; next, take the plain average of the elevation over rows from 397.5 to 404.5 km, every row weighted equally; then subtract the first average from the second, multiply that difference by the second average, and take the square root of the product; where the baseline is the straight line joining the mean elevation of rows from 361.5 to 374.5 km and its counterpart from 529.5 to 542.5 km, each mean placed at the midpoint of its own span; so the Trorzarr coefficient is 17.9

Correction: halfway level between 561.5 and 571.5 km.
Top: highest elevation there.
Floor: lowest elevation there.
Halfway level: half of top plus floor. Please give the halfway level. 19.0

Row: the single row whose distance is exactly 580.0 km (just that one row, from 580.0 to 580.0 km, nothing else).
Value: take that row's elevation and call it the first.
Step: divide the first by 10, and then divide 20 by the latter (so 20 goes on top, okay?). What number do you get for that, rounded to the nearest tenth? 10.3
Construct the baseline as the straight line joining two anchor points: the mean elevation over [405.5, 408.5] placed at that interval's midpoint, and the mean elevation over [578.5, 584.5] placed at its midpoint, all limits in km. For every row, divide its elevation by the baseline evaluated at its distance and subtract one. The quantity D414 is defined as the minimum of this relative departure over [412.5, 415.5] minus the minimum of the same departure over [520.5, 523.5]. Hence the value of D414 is -0.4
